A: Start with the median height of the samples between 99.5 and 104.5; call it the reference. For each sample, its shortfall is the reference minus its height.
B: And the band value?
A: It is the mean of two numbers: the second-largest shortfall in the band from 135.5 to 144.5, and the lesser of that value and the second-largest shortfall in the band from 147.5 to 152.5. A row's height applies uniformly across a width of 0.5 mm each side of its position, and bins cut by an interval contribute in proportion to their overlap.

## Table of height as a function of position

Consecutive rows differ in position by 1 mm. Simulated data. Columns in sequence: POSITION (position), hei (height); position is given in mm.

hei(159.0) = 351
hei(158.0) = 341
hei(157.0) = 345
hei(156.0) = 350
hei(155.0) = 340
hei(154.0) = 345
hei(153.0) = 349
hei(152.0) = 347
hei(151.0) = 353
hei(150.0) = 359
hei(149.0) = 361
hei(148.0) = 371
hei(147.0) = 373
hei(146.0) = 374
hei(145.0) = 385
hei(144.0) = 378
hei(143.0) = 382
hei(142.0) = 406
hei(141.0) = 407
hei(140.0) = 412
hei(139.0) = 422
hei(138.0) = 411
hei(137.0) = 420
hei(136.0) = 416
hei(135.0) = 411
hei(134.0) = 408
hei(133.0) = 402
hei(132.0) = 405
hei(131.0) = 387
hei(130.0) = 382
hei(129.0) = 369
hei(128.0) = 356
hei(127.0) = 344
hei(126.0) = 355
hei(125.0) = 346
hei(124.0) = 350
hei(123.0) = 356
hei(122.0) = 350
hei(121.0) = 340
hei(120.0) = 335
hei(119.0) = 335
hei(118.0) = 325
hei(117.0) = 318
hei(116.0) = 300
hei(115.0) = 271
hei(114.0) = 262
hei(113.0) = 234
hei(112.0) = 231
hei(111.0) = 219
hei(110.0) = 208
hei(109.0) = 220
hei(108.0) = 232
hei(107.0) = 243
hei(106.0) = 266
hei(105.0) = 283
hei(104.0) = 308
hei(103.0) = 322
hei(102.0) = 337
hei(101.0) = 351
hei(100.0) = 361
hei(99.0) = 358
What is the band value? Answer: -45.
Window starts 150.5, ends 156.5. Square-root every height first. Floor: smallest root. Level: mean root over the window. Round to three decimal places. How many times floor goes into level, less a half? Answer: 0.511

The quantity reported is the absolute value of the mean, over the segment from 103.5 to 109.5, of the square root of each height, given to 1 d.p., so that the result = 16.1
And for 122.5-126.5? 18.8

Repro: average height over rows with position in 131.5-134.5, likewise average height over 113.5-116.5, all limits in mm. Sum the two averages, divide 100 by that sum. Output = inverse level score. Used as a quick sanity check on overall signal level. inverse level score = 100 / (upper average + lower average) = 0.146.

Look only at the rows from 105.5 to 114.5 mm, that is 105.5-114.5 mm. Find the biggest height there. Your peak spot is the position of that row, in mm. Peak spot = 106.0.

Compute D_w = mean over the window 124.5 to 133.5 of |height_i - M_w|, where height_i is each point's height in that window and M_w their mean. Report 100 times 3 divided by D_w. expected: 15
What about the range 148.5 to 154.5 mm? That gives 56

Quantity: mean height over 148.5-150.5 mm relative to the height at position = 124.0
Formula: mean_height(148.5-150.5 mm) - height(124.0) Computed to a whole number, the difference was 10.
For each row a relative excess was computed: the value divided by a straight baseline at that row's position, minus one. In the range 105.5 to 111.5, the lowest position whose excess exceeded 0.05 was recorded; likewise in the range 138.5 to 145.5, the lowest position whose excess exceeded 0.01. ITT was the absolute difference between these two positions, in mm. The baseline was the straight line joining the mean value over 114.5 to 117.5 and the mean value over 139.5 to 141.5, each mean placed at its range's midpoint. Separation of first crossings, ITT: 33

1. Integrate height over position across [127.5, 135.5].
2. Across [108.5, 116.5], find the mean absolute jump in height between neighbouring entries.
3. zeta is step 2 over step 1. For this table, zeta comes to 0.0048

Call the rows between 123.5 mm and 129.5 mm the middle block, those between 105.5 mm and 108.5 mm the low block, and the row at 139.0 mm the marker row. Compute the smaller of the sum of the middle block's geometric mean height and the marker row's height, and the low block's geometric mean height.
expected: 247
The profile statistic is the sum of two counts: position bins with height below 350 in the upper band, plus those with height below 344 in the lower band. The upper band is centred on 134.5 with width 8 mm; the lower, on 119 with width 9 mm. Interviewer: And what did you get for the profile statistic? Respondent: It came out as 7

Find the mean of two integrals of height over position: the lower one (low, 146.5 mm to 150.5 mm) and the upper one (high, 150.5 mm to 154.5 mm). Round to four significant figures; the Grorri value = 1429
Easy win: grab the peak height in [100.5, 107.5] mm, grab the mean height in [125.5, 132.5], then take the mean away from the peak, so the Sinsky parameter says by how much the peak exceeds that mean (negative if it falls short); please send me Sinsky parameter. -20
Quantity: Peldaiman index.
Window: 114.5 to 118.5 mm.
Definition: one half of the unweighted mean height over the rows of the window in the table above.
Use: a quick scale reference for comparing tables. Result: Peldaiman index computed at 152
